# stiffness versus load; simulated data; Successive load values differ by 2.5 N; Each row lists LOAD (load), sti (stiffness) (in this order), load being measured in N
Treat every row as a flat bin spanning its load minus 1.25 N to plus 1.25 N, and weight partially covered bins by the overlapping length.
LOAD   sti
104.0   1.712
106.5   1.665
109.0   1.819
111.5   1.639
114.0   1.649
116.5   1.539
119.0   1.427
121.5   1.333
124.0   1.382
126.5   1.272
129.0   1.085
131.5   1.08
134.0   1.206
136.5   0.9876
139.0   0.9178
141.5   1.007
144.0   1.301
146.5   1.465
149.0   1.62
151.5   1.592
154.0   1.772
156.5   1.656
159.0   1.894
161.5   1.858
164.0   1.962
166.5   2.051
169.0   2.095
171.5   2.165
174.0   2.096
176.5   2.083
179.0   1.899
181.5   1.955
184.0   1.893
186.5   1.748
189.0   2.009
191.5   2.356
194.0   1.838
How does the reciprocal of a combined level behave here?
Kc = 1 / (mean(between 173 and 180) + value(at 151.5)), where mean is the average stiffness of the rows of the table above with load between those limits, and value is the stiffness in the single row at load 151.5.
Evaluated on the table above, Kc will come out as 0.276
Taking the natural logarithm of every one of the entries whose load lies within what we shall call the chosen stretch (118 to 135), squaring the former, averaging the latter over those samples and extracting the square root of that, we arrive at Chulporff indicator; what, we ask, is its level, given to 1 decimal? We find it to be 0.2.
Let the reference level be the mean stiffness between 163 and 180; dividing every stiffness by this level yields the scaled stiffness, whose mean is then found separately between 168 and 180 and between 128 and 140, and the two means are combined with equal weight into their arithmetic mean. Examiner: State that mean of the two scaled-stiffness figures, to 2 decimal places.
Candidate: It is 0.76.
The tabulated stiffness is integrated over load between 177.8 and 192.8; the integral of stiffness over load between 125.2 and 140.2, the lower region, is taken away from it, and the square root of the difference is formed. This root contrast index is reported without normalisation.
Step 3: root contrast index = 3.64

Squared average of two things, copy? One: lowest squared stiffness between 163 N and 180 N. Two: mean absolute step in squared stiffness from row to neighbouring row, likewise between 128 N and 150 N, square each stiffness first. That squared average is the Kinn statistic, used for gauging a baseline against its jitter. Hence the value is 3.9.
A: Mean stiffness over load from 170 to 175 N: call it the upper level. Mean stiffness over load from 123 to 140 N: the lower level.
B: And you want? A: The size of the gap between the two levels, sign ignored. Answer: 1.00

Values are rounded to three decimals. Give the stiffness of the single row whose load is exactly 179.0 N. 1.899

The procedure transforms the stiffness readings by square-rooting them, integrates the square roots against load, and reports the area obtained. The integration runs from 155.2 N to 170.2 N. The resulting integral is 21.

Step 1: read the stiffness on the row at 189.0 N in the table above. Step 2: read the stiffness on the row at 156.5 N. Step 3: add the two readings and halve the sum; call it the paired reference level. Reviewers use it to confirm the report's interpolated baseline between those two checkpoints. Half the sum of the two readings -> 1.83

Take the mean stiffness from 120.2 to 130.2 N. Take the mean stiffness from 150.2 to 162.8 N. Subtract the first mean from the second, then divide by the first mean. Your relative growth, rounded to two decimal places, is 0.38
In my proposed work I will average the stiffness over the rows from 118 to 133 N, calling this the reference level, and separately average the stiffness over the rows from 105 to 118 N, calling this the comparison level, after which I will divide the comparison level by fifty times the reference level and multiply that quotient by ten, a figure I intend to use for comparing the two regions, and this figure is 0.26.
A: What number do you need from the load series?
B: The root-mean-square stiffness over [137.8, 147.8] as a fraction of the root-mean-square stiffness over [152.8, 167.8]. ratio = 0.64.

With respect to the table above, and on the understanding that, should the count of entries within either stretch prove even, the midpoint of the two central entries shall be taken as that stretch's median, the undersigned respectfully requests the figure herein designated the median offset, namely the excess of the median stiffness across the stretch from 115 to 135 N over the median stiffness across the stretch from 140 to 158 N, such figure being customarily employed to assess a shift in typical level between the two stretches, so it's -0.3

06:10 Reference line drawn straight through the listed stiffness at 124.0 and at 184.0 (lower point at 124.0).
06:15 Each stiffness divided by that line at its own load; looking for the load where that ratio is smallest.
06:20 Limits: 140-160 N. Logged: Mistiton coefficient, 141.5 N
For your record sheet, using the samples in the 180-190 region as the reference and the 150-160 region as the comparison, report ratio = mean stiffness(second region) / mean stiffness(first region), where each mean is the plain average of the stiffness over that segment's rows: 0.91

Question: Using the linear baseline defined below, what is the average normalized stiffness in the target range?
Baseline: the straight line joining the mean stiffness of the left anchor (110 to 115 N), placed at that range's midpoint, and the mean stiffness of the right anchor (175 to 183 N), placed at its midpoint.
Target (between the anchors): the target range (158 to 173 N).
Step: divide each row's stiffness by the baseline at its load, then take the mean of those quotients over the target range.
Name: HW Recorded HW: 1.0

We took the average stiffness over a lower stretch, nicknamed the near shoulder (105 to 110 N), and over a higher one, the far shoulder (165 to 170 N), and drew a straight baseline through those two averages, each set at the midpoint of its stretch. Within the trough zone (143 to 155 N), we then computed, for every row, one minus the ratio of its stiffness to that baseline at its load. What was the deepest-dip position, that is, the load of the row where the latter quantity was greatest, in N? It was 144.0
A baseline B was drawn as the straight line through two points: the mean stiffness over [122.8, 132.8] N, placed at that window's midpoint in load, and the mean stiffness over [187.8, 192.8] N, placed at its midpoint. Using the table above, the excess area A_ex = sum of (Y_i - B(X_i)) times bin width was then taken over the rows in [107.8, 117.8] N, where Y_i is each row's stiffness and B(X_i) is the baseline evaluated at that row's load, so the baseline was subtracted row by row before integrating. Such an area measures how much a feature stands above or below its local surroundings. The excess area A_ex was 6.9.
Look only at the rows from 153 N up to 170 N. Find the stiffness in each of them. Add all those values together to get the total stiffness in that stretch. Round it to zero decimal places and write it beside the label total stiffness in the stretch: 13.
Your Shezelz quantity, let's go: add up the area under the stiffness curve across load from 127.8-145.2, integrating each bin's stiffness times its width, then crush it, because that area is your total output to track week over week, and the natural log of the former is 2.94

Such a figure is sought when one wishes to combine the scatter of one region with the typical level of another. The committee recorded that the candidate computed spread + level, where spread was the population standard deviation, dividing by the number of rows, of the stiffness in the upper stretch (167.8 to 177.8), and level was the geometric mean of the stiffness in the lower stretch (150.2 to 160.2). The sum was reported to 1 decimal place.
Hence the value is 1.8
